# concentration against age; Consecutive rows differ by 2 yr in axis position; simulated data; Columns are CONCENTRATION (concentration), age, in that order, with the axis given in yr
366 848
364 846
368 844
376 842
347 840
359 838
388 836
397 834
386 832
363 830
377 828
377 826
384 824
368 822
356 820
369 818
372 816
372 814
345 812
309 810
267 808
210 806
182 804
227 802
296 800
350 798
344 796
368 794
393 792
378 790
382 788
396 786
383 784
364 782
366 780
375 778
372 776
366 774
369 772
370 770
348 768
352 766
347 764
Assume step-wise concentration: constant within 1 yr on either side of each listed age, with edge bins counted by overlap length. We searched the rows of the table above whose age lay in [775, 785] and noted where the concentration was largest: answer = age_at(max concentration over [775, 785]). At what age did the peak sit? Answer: 784 yr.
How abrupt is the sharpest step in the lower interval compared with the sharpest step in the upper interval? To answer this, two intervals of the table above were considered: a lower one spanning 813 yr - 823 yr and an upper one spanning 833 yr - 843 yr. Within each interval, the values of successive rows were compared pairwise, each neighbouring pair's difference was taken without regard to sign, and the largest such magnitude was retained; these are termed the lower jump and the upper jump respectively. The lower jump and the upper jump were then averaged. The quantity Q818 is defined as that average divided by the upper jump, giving 0.72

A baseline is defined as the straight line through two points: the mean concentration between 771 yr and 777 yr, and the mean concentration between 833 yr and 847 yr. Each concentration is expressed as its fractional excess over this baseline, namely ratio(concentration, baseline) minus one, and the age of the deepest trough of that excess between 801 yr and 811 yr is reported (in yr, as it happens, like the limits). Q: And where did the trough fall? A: 804 yr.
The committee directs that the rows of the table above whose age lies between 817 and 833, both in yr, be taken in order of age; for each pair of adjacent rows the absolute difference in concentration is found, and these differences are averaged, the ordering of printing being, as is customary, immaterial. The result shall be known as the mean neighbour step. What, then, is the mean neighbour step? 12.1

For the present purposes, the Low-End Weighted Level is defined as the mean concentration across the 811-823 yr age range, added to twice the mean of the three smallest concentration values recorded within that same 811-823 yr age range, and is 1076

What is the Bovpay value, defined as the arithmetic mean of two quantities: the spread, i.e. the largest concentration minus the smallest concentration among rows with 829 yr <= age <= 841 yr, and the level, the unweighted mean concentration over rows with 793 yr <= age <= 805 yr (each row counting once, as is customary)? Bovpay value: 172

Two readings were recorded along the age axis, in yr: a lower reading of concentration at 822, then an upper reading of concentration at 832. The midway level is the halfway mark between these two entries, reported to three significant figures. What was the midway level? 377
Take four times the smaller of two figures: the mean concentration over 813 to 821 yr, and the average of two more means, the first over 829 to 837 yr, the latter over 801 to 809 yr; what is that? 1210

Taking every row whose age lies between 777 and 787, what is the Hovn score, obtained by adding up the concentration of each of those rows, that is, 1884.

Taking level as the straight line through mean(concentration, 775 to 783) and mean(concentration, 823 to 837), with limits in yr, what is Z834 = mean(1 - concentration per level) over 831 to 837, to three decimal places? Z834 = -0.020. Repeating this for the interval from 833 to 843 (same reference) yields 0.027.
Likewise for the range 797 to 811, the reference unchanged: 0.299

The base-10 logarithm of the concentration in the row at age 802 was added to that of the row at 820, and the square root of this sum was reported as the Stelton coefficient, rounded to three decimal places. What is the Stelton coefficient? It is 2.215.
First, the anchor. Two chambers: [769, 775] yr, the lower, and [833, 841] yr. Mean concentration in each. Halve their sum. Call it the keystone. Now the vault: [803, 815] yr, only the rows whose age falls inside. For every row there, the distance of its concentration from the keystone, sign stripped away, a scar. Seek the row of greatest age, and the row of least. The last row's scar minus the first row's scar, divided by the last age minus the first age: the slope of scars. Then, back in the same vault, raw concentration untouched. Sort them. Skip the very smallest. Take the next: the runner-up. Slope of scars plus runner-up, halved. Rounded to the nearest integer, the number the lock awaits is 96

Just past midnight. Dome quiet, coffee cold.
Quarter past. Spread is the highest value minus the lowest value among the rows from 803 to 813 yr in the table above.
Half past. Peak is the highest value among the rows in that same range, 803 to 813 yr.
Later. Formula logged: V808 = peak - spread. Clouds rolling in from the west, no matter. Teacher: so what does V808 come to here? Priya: 182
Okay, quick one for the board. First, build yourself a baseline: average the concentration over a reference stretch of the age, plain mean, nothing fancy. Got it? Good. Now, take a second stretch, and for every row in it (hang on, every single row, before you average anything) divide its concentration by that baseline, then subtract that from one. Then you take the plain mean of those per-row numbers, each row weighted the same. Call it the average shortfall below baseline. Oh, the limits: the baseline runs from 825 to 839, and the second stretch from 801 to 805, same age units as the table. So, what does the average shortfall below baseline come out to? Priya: 0.46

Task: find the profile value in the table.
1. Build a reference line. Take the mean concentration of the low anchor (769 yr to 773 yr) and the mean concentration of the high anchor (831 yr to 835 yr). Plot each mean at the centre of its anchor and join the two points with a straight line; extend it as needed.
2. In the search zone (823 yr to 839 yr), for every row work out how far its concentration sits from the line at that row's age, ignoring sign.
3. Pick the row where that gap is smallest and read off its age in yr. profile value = 824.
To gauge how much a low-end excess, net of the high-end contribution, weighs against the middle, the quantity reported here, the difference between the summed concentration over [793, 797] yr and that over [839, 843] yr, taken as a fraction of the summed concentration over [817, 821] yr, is -0.015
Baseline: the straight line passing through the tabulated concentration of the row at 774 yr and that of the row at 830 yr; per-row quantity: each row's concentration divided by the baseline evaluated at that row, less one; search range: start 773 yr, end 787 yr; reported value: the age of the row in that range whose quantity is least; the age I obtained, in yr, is 782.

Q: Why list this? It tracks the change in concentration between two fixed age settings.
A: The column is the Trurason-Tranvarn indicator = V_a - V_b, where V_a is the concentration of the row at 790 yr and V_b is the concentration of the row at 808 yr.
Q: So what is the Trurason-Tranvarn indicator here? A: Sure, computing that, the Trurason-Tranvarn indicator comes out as 111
